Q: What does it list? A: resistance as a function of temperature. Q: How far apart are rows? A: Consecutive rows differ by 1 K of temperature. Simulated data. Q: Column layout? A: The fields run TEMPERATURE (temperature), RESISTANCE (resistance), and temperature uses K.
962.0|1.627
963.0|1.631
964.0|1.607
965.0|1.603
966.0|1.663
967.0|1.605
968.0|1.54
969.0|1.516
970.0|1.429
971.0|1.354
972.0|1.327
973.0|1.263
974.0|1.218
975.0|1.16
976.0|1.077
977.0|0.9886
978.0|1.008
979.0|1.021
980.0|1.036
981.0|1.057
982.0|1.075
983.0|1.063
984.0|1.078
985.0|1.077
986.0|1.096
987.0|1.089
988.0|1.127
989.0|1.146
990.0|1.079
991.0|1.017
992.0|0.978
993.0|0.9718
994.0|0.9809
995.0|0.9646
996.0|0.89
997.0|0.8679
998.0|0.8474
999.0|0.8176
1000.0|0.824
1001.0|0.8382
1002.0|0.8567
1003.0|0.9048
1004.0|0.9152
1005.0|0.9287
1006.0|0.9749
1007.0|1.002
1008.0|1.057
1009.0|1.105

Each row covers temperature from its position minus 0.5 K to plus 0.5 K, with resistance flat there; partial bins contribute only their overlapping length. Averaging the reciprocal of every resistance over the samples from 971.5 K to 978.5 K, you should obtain 0.88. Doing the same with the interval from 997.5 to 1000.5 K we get 1.21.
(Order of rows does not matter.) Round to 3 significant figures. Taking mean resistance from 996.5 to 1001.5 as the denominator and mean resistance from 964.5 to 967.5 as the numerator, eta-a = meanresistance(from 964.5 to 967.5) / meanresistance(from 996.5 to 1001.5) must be 1.94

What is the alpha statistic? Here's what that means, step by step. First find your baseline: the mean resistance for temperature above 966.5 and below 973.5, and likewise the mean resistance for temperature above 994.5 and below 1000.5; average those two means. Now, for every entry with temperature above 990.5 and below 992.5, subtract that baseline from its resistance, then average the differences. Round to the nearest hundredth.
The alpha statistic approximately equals -0.15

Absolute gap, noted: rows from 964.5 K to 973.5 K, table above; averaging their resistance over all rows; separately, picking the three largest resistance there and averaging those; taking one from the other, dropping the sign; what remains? 0.15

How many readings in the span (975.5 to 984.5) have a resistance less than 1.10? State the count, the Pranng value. 9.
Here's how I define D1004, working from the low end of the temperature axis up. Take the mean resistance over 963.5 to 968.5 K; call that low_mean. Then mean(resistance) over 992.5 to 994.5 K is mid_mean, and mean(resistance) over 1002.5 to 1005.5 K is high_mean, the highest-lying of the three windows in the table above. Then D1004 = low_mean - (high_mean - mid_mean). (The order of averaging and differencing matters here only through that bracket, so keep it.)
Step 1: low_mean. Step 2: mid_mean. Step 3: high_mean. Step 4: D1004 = 1.7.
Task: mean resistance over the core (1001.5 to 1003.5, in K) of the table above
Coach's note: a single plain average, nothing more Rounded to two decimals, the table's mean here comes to 0.88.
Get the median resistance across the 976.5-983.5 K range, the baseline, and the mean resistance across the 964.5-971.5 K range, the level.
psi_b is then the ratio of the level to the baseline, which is 1.48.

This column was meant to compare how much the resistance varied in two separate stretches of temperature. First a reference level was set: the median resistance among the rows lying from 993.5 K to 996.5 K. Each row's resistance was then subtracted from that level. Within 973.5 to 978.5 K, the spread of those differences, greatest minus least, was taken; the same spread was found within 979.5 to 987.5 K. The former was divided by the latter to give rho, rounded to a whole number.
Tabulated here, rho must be 4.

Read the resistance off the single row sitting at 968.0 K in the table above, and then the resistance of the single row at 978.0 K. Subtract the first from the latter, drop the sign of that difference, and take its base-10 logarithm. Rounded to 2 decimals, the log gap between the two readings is -0.27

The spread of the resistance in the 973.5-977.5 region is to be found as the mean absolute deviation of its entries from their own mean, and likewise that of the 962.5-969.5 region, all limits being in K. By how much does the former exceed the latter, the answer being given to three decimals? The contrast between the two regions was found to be 0.040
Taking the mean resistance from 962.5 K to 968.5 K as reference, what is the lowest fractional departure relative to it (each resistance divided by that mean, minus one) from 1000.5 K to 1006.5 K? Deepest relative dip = -0.48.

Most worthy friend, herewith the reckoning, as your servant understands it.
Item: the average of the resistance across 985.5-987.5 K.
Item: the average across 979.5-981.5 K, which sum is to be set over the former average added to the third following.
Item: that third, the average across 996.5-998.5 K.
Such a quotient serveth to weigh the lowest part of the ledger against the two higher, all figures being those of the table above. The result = 0.54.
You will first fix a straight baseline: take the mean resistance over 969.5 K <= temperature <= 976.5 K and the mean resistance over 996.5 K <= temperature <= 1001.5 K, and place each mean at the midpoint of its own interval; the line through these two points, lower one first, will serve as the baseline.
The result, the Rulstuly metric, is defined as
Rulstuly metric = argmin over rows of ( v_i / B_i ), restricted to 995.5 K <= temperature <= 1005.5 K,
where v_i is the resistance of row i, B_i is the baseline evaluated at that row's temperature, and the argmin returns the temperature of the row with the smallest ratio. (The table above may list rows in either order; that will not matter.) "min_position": 999.0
